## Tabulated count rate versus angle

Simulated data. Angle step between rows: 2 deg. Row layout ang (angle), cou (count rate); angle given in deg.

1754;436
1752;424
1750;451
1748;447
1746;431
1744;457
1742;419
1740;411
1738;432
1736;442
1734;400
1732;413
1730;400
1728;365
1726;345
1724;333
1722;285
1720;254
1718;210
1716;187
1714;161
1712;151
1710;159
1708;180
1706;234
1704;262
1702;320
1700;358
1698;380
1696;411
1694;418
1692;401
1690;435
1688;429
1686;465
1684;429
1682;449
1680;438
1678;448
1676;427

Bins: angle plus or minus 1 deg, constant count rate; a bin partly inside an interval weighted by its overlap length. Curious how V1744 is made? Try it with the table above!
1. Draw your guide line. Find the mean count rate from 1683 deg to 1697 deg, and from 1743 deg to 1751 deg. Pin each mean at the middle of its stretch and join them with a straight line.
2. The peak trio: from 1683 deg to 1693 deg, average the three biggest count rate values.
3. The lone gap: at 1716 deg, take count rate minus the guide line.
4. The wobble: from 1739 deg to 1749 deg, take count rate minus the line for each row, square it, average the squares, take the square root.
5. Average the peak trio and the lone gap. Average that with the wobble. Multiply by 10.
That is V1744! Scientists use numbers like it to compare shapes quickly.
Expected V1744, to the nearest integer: 588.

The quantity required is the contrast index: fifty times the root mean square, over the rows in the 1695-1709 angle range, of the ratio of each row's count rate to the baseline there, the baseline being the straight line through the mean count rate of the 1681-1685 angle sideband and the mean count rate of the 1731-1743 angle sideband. 37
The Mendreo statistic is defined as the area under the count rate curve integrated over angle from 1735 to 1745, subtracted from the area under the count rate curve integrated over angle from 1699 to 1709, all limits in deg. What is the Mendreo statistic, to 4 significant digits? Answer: -1614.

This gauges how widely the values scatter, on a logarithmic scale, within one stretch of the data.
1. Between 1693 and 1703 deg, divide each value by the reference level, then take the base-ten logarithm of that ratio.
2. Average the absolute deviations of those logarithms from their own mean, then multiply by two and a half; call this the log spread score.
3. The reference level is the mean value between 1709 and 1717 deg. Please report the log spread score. 0.091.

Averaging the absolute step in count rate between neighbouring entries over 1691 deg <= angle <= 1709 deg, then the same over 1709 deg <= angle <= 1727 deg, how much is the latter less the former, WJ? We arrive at -7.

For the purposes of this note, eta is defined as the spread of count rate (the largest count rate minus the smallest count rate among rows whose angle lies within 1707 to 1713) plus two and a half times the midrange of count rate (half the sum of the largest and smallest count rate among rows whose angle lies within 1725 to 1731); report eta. 960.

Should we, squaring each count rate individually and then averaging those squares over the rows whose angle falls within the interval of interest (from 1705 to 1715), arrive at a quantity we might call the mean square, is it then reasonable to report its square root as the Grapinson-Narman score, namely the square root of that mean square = 180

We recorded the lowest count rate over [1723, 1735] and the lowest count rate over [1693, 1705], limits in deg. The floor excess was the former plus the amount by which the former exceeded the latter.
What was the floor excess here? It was 404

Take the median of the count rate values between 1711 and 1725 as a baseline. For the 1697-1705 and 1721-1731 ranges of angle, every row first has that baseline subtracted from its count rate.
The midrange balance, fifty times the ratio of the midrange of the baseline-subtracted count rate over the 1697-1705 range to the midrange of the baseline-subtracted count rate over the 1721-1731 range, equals 42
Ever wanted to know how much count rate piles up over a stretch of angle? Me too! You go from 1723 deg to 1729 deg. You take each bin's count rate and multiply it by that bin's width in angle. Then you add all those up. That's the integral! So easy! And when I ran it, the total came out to 2086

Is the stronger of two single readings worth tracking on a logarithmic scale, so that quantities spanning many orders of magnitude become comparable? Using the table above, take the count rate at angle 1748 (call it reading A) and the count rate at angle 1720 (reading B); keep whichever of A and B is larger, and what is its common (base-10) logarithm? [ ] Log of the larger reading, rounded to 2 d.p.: 2.65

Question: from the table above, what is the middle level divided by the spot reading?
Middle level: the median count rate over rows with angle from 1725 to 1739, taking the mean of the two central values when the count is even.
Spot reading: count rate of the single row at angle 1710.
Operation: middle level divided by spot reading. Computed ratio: 2.5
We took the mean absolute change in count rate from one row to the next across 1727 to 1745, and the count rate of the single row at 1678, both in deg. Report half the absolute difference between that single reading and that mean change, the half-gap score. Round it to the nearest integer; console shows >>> 213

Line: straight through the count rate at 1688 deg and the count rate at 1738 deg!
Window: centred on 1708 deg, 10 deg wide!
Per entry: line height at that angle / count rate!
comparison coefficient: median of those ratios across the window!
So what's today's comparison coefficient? 2.4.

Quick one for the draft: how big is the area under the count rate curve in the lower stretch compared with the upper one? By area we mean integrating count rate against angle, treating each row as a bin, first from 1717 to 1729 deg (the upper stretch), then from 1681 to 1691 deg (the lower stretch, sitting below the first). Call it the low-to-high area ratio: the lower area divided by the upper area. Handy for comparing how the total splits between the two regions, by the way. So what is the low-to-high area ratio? 1.23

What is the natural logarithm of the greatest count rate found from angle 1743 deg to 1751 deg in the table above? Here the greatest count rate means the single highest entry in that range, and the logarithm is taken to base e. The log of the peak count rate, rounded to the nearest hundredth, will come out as 6.12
